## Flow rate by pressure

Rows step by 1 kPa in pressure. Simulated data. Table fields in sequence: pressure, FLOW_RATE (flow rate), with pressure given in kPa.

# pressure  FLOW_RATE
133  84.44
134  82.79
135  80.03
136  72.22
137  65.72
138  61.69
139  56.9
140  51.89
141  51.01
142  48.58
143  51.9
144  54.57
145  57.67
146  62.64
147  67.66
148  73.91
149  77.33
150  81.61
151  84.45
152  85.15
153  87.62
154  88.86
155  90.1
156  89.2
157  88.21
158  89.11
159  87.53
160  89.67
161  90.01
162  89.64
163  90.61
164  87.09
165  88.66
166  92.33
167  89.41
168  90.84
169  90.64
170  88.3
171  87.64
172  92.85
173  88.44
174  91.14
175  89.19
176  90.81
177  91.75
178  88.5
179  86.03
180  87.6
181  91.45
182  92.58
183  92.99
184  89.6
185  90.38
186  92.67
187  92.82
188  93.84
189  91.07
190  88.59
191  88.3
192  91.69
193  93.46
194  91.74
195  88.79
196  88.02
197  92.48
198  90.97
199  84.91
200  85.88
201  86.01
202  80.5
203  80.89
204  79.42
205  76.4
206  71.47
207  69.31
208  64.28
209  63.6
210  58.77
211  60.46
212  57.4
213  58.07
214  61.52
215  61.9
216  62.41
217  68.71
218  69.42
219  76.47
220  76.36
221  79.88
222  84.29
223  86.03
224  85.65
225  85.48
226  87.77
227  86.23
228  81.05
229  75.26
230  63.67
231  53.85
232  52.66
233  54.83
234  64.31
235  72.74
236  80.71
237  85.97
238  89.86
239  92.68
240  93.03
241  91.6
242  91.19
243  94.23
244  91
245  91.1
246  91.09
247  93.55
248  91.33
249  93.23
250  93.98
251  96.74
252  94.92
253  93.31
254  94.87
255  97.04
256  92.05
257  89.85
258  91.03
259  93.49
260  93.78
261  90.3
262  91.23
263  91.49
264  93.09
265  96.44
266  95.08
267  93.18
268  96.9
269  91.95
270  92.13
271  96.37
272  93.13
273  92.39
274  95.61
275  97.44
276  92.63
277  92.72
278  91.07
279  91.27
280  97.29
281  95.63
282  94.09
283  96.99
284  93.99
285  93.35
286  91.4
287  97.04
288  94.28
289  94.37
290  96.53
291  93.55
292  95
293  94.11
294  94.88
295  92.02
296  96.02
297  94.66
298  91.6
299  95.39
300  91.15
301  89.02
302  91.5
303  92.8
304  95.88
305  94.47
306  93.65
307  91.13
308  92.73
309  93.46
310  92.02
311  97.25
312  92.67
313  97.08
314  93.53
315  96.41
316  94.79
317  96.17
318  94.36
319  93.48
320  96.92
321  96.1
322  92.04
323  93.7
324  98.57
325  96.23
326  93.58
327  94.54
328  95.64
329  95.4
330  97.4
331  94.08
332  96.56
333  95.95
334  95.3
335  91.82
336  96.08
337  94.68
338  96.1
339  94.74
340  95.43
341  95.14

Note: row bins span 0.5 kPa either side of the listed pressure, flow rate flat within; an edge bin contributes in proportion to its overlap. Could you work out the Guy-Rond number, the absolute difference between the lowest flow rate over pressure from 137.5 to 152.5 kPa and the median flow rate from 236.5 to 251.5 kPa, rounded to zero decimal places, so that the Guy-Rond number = 43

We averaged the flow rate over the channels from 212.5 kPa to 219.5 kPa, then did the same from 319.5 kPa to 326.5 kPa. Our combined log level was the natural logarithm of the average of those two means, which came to 4.39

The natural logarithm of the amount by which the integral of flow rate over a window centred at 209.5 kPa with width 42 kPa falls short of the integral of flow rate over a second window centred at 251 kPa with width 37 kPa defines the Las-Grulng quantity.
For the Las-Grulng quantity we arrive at 4.1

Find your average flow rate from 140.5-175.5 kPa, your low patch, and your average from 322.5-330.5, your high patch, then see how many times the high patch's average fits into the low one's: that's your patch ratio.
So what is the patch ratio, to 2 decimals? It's 0.85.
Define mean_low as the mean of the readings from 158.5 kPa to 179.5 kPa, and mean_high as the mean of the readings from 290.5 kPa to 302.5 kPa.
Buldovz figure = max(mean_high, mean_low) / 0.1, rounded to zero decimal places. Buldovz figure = 932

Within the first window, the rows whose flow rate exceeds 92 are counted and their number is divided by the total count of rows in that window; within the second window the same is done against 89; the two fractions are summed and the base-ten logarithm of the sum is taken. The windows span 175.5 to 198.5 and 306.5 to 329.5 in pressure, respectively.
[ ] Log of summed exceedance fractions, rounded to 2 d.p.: 0.12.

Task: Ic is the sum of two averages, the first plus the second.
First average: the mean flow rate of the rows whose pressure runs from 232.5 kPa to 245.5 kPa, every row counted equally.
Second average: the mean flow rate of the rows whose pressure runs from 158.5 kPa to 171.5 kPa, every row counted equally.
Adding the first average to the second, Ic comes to 174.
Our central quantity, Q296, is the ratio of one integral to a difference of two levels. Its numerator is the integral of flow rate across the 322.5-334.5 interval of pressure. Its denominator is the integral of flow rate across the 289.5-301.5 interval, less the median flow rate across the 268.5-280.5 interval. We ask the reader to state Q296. 1.11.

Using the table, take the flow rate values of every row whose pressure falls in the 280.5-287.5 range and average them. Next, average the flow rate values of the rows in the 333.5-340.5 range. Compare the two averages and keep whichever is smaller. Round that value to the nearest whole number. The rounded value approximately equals 95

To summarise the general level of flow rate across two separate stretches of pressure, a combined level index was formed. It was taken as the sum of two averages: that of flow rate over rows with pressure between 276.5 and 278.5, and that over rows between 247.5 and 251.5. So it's 186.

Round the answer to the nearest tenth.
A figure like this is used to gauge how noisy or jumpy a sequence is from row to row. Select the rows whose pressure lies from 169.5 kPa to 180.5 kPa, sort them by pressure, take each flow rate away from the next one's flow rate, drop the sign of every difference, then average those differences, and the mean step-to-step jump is 2.5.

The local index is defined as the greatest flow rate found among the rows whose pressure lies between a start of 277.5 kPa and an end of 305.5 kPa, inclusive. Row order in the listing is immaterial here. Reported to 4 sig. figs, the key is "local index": 97.29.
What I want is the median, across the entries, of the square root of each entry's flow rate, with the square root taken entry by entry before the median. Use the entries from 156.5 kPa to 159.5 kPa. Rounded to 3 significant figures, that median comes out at 9.39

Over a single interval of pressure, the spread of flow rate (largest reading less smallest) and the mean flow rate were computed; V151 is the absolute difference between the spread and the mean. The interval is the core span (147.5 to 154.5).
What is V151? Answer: 68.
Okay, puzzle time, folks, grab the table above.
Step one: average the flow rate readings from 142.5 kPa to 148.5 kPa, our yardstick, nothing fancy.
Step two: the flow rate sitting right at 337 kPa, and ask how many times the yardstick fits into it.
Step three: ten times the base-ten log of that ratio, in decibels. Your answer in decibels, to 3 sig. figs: 1.88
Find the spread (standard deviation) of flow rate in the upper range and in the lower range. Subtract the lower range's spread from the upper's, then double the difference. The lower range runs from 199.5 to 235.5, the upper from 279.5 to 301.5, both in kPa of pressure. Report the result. -18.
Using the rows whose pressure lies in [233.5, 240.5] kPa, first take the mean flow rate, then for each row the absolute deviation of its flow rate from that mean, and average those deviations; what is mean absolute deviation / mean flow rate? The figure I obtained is 0.11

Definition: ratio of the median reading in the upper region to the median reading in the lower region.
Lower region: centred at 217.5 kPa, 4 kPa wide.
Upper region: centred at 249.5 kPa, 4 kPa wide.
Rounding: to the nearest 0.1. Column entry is 1.4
